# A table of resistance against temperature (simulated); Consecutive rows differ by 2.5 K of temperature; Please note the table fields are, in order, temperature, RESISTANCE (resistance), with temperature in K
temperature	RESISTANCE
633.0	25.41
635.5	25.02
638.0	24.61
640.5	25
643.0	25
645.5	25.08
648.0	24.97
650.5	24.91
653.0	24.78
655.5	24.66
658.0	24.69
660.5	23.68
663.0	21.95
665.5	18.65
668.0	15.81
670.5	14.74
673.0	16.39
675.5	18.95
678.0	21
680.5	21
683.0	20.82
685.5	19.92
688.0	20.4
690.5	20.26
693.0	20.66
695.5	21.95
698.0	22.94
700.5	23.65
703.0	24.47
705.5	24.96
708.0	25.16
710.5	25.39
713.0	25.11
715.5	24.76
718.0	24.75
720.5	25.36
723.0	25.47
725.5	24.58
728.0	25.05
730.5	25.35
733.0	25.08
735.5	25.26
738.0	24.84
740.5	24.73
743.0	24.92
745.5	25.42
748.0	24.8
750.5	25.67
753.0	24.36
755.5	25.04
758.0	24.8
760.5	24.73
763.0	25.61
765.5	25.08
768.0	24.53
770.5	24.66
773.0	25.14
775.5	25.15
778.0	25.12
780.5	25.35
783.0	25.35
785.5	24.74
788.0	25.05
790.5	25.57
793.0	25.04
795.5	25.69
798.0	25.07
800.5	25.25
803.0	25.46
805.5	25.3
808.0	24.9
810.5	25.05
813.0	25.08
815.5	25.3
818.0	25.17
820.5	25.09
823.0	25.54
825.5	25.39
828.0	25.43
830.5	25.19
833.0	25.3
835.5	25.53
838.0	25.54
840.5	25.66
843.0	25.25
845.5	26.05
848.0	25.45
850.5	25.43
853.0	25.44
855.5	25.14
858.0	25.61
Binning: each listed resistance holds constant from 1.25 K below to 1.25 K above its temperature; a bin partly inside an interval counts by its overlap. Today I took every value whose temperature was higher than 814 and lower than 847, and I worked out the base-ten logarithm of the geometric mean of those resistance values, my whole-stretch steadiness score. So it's 1.41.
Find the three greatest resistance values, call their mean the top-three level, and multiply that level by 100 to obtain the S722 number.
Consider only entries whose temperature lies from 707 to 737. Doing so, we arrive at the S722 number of 2541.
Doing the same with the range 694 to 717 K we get 2522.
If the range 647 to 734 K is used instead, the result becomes 2541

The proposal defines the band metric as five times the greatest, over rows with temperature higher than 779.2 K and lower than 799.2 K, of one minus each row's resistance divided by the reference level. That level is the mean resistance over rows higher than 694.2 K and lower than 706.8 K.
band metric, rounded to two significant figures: -0.24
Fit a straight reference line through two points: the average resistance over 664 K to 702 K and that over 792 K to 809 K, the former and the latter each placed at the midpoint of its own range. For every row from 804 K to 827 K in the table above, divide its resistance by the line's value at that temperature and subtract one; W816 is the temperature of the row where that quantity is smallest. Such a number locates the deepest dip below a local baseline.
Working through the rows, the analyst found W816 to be 820.5 K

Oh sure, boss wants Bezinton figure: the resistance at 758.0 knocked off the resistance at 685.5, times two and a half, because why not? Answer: -12.2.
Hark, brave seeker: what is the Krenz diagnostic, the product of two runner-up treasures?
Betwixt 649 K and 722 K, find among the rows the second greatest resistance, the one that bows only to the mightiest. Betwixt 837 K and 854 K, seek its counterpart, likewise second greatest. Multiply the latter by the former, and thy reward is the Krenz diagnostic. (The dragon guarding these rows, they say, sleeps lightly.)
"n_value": 651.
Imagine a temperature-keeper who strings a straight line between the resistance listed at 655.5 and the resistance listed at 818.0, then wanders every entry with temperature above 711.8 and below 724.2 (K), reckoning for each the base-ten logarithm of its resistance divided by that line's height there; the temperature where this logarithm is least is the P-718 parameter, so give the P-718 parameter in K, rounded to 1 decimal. 718.0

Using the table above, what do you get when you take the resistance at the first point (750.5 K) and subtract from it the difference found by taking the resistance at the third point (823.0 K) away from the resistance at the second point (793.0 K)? 26.2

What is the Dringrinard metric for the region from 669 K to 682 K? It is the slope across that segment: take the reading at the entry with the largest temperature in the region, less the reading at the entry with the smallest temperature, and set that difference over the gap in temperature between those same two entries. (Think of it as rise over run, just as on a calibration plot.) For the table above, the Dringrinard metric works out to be 0.63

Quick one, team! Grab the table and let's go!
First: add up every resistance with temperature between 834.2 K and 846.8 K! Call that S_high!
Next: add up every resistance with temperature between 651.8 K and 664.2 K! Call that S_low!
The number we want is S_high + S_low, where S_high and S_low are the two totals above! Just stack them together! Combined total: 248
